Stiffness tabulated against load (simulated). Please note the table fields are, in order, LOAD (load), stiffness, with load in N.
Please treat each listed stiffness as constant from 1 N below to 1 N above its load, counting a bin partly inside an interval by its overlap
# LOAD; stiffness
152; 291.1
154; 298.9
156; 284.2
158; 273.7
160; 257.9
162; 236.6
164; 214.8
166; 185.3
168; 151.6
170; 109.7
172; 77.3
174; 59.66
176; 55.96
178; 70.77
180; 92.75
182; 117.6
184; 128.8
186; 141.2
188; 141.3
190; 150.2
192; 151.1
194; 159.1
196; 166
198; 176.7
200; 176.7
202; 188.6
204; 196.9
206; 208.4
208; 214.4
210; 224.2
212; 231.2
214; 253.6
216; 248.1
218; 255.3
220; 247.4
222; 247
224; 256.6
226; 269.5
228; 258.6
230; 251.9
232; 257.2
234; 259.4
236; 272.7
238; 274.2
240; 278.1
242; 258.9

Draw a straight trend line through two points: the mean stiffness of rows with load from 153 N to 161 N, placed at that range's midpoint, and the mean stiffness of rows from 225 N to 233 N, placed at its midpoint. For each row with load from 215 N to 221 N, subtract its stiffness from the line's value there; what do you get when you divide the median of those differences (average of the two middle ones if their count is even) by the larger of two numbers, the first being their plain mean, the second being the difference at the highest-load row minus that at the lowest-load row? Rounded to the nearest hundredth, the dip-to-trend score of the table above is 1.19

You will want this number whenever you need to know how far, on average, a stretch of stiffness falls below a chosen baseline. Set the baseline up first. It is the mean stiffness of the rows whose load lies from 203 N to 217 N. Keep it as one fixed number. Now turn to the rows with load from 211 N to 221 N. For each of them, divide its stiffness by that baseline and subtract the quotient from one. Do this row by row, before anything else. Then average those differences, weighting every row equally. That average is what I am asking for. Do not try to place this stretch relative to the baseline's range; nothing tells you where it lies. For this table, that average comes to -0.10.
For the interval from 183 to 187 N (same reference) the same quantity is 0.40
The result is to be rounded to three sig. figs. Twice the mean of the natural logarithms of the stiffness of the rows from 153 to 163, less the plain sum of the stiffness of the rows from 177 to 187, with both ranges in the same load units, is -540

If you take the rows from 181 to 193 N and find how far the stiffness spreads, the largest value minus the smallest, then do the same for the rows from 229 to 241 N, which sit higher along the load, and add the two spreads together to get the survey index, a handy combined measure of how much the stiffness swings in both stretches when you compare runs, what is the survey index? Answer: 60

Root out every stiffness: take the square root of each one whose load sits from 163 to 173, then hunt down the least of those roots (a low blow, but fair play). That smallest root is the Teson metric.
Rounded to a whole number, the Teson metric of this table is 9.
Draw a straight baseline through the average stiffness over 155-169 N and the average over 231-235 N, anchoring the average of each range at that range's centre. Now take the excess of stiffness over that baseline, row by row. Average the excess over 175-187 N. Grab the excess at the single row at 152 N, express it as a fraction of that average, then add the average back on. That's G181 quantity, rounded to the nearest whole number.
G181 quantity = -136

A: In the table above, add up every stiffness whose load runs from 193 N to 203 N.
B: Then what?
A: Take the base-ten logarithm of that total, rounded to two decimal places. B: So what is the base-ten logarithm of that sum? 2.94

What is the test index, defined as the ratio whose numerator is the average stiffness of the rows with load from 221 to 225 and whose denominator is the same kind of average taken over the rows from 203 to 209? 1.22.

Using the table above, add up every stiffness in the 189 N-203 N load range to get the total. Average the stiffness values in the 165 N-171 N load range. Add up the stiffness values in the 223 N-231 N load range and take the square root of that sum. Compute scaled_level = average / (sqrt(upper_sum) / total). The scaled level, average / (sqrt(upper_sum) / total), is 5402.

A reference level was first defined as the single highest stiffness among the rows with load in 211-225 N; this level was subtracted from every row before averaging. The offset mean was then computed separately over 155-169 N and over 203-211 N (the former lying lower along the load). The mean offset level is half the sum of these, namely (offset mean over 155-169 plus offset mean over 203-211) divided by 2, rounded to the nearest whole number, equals -37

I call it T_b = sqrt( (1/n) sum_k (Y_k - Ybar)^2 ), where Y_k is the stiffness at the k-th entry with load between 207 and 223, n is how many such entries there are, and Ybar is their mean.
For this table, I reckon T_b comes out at 14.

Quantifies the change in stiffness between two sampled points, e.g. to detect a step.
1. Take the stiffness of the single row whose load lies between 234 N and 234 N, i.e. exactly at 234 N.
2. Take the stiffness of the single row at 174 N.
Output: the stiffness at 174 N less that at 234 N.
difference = -200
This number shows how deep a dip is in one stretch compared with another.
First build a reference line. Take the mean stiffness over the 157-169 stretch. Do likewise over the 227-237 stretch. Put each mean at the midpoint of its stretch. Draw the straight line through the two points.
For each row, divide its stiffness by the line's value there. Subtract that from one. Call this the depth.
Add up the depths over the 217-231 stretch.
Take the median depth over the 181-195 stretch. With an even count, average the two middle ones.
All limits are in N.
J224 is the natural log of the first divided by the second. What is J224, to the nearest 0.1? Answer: -4.6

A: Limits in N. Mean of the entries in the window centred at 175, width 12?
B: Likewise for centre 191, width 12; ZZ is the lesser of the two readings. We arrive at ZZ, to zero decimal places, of 78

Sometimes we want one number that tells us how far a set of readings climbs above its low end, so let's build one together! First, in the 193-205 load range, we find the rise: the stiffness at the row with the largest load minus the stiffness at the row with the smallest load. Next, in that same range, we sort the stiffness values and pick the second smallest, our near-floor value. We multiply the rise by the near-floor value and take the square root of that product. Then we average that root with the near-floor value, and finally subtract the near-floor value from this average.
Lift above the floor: -43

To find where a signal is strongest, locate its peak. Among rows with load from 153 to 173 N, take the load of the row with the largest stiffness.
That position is 154 N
